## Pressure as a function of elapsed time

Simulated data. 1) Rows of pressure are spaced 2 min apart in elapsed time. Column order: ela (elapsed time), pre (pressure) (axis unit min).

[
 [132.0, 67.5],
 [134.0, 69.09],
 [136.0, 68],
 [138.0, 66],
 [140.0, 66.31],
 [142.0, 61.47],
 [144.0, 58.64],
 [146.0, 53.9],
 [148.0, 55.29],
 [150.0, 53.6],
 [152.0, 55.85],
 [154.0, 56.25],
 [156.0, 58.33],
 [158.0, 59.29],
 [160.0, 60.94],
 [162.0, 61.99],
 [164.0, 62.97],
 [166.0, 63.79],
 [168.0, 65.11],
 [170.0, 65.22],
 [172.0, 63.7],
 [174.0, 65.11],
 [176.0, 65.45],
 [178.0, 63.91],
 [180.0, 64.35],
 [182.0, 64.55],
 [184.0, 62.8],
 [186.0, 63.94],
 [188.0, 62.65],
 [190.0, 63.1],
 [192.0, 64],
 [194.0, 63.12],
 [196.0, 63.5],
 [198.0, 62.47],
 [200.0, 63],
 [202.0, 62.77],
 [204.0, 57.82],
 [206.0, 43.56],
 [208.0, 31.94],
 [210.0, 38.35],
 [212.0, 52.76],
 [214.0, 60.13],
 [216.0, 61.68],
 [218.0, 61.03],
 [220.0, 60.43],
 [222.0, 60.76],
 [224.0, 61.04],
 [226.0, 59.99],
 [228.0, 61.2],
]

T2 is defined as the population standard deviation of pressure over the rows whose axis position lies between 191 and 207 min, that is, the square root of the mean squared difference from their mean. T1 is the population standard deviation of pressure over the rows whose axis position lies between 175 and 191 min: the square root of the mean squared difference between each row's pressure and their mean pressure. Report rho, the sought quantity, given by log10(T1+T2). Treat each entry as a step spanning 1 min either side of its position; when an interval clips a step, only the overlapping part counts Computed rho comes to 0.87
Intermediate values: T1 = 0.9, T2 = 6.5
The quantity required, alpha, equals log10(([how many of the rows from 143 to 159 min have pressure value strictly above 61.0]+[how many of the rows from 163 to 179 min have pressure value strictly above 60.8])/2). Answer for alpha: 0.60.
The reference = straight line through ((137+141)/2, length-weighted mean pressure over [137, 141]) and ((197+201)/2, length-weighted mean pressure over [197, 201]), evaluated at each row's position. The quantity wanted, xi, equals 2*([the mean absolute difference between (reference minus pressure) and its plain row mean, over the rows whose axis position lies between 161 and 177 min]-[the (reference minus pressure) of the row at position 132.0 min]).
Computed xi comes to 4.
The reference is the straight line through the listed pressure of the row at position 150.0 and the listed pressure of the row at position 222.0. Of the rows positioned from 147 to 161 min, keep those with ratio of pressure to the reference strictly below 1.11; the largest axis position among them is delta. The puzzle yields 158.0 min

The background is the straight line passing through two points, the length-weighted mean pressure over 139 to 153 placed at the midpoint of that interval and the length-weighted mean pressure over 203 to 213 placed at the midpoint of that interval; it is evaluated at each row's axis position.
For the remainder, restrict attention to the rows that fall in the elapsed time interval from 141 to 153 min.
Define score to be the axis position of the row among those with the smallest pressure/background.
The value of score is 146.0 min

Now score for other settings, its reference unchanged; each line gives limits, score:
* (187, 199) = 188.0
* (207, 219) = 208.0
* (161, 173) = 162.0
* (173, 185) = 178.0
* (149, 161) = 150.0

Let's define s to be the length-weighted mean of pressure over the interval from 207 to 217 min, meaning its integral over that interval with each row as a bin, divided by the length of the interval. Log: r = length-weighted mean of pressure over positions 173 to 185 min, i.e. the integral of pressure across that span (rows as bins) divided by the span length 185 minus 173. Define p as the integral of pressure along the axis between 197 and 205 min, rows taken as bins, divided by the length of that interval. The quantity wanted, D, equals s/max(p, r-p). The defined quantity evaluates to 0.80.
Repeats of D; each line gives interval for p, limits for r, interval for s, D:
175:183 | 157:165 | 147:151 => 0.84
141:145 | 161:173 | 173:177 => 1.09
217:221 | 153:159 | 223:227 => 1.00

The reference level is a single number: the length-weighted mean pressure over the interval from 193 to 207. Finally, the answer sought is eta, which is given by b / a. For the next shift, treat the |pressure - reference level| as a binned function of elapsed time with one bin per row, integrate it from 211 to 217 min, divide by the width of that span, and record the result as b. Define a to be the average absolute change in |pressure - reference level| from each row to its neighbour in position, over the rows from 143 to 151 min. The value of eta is 1.2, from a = 2.6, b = 3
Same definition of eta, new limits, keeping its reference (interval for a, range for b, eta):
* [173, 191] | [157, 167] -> 2.7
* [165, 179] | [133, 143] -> 6.5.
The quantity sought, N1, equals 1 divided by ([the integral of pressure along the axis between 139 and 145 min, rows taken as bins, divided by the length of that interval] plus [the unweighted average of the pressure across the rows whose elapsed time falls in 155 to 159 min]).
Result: 0.0083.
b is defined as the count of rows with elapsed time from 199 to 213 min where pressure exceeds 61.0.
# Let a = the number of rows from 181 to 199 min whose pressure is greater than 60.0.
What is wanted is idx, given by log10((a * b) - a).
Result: 1.0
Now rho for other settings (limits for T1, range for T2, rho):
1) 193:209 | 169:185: 1.08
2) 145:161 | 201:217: 1.13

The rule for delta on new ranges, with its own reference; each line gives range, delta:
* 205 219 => 218.0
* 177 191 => 190.0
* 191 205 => 204.0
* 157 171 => 158.0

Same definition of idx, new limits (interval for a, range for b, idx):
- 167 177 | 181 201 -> 1.7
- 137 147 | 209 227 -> 0.8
